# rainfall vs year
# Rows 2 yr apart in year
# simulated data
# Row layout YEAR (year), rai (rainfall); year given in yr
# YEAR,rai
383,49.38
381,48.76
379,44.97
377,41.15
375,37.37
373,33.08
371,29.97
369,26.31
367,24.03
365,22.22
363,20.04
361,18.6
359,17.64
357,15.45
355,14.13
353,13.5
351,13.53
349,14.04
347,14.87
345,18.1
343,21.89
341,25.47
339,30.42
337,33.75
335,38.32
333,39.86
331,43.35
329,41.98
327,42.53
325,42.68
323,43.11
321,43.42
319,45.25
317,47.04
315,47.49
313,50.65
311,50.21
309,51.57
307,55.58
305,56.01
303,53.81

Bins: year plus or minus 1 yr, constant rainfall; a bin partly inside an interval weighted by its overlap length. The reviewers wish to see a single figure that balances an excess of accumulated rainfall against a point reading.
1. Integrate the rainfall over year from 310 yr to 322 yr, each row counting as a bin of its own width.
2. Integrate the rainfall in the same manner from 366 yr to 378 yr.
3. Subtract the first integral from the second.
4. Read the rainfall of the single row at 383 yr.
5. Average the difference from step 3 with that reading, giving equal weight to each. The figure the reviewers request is -67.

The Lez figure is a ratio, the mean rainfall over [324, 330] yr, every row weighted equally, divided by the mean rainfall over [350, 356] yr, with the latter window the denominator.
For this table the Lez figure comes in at 3.1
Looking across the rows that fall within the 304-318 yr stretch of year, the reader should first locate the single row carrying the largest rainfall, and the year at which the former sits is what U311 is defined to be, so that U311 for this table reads 305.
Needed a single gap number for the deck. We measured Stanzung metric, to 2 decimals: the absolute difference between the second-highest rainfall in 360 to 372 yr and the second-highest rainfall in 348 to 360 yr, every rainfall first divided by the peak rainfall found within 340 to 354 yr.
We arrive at 0.43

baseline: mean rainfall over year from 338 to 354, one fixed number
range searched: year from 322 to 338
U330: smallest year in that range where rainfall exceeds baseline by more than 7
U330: 323 yr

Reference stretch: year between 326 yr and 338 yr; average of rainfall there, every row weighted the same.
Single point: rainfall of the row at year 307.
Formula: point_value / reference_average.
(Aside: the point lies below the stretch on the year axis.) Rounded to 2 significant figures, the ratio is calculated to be 1.4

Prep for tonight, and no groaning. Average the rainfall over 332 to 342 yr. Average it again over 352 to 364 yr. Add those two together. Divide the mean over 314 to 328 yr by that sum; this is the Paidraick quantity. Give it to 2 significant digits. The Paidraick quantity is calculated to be 0.89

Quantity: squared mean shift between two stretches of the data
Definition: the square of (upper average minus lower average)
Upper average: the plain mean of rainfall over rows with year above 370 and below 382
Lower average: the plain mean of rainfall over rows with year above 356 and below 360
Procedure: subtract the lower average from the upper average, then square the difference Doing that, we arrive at 514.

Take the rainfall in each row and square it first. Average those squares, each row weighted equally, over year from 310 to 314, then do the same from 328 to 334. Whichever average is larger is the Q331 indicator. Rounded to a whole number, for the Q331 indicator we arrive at 2543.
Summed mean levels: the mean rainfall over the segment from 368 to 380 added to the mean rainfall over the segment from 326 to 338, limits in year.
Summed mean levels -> 75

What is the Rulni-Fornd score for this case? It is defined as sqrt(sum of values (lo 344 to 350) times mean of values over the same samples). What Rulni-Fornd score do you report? 27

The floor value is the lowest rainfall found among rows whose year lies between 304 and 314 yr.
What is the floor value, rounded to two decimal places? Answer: 50.21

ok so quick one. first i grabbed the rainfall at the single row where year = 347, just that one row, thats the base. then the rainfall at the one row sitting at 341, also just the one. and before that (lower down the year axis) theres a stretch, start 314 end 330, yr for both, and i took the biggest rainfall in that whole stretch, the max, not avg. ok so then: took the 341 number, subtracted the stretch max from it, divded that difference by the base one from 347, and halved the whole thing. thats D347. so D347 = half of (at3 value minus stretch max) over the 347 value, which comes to -0.74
